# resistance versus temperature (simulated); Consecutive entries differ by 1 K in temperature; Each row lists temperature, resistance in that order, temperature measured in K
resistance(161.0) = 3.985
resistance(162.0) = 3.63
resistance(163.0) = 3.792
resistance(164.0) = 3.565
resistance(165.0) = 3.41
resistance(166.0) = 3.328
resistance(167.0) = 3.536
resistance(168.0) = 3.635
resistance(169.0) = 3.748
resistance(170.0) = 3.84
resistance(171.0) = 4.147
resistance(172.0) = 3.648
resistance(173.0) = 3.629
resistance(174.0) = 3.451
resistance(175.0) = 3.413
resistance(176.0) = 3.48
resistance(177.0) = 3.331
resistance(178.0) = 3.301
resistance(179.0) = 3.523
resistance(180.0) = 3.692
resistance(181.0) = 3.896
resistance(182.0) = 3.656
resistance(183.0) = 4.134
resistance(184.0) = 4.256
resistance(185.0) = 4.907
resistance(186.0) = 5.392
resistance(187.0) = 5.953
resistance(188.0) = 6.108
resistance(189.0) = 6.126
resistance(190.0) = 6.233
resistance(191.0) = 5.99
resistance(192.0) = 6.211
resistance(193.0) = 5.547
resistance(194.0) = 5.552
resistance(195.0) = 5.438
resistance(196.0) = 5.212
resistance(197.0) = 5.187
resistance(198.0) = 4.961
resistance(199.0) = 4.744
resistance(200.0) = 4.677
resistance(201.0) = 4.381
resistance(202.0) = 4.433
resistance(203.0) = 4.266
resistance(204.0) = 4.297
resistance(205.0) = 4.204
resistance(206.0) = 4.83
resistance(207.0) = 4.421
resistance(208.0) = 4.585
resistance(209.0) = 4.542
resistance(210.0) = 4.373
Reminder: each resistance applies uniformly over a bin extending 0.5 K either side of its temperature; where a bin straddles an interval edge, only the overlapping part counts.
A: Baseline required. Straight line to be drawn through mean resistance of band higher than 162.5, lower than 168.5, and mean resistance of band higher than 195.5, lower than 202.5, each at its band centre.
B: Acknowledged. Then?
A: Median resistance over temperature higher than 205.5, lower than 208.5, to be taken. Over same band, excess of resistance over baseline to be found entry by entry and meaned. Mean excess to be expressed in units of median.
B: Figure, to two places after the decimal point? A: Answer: -0.11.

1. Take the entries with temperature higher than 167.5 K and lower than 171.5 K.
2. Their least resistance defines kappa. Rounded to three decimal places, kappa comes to 3.635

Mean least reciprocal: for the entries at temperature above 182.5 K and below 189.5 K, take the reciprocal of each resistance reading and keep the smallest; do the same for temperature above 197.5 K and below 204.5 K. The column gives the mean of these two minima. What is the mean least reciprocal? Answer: 0.182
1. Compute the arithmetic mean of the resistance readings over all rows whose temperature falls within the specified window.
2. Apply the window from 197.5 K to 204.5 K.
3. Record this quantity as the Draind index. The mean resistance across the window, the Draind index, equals 4.54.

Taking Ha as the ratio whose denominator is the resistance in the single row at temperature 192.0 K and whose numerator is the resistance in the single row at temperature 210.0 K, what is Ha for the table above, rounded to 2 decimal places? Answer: 0.70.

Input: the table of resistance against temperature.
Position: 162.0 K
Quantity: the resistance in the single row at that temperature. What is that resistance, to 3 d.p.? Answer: 3.630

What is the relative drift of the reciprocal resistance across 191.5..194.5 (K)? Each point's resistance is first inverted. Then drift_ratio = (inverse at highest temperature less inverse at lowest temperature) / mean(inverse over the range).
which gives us 0.11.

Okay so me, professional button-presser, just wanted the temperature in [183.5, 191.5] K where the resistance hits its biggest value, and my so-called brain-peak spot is 190.0 K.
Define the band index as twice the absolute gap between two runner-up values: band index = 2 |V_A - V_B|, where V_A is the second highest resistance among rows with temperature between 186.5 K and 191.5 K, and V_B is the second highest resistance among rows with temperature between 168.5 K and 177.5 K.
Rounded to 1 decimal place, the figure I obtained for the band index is 4.6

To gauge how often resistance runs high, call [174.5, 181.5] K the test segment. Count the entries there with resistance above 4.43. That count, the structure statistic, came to 0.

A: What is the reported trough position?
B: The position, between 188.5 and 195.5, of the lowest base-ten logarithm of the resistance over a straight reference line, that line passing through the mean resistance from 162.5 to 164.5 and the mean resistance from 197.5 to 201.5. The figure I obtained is 195.0 K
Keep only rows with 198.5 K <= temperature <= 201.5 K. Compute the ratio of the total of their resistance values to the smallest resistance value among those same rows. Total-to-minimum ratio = 3.15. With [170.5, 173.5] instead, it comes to 3.15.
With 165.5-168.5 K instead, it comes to 3.15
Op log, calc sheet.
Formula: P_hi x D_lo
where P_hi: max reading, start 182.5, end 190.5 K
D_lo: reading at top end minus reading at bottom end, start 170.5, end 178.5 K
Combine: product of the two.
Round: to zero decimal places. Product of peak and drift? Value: -5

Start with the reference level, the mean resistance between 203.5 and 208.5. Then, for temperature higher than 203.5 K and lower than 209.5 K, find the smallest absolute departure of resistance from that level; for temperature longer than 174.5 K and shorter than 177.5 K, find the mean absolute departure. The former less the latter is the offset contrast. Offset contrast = -1.01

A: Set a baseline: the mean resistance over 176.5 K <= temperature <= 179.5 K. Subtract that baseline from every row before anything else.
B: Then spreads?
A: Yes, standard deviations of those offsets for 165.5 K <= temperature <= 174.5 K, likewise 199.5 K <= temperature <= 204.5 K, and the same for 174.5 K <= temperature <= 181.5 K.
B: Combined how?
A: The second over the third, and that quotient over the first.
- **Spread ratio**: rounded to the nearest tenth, 3.3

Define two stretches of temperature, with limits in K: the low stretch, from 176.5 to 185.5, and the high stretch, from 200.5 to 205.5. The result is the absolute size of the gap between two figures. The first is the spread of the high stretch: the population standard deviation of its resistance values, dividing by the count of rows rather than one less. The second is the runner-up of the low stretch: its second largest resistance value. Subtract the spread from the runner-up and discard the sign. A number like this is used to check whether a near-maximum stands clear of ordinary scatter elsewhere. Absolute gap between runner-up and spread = 4.17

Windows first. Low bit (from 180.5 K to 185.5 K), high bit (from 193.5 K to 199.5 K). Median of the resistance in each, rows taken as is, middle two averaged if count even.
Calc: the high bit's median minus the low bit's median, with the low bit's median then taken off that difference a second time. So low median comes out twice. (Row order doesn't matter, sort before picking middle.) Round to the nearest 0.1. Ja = -3.1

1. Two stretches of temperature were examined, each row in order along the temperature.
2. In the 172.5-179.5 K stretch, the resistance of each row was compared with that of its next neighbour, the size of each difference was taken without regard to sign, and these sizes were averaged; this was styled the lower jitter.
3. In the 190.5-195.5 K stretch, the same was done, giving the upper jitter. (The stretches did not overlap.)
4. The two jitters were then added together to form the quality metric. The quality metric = 0.365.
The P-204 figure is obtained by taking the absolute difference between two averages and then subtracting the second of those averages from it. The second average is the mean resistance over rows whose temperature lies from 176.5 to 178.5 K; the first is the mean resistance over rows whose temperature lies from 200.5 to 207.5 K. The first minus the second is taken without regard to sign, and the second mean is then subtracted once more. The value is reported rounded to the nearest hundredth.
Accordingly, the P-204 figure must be -2.23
